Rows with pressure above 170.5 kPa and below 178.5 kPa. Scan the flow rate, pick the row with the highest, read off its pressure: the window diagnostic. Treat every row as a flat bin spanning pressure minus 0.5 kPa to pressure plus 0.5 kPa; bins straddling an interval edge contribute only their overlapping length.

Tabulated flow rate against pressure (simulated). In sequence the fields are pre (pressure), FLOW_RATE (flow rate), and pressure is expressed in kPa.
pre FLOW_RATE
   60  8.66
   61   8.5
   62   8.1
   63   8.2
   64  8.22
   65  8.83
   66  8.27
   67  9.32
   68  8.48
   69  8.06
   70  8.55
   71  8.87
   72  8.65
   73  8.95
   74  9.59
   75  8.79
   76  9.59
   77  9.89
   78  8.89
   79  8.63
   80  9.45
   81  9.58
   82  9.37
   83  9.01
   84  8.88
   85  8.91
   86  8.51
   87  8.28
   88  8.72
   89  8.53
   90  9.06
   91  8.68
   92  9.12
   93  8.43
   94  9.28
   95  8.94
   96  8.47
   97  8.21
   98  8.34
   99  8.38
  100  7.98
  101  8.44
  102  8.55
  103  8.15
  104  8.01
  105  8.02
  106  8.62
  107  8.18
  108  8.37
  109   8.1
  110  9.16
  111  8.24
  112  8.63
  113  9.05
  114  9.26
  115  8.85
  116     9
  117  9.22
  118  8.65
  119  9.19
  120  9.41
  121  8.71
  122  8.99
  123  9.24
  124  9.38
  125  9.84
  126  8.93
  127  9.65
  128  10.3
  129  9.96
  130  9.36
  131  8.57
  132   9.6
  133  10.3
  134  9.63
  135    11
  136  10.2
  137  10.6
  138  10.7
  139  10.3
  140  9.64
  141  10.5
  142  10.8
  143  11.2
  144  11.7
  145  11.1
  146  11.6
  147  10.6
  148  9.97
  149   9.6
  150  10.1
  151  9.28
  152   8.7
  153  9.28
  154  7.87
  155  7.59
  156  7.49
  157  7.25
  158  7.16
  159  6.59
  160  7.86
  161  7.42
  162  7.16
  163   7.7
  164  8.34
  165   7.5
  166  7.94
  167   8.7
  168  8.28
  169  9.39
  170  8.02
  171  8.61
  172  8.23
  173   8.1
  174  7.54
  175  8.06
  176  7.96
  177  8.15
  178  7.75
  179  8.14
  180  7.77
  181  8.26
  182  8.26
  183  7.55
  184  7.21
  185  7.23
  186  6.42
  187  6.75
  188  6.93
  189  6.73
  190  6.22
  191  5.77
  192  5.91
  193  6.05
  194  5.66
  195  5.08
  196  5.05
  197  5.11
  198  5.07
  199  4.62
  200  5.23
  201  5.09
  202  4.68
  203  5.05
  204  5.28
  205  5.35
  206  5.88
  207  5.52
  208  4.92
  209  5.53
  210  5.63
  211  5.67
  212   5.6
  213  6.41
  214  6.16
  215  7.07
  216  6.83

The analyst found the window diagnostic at 171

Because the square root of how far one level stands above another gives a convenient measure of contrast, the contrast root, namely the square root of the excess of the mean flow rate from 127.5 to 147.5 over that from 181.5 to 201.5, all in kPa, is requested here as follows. 2.1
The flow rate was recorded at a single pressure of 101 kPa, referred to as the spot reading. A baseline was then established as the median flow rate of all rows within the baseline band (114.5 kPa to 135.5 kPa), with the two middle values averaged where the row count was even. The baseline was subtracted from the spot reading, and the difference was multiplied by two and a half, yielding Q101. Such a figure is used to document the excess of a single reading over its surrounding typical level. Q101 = -2.3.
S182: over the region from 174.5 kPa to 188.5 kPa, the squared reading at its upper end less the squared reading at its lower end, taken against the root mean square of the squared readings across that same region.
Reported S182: -0.29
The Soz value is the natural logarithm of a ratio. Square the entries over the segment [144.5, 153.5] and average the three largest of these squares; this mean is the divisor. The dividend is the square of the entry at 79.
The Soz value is -0.5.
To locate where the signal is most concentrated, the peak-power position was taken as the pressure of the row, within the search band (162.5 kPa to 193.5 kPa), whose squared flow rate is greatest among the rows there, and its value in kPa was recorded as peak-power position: 169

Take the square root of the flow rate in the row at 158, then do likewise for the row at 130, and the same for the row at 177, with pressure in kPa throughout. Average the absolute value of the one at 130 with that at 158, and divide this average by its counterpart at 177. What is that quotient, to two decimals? 1.00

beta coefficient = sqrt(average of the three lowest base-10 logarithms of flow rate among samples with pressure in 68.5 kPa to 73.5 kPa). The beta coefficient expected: 0.962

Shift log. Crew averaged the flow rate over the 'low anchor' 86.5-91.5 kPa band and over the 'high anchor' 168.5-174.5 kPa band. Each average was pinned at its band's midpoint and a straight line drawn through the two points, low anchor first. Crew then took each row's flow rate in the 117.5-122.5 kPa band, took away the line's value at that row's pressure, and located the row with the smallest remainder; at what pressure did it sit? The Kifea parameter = 118 kPa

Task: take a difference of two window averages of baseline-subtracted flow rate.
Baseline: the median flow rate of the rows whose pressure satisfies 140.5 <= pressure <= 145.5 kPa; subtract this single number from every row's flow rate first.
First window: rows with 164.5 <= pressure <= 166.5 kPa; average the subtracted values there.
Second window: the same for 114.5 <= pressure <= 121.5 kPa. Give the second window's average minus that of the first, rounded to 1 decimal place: 1.3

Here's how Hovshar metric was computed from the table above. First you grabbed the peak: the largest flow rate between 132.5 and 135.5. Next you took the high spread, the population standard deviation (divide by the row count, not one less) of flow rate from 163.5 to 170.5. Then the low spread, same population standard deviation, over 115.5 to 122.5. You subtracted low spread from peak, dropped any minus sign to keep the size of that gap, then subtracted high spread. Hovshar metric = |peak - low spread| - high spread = 10.2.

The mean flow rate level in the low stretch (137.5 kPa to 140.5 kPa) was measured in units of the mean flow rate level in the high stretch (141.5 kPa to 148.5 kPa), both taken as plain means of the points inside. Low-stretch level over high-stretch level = 0.93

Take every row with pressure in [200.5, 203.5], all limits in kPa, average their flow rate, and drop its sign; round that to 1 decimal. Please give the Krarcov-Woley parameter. 4.9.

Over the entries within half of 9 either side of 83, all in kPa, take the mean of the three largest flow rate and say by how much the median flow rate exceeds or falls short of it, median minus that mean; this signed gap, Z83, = -0.6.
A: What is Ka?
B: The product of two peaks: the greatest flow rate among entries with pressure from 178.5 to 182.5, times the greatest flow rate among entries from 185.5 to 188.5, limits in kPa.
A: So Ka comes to 57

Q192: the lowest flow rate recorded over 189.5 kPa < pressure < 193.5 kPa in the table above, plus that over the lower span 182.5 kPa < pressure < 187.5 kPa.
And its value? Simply 12.2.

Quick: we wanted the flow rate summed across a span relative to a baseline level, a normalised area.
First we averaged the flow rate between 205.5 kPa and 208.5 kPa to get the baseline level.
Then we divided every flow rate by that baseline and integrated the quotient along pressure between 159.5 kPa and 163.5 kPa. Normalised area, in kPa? 5.5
